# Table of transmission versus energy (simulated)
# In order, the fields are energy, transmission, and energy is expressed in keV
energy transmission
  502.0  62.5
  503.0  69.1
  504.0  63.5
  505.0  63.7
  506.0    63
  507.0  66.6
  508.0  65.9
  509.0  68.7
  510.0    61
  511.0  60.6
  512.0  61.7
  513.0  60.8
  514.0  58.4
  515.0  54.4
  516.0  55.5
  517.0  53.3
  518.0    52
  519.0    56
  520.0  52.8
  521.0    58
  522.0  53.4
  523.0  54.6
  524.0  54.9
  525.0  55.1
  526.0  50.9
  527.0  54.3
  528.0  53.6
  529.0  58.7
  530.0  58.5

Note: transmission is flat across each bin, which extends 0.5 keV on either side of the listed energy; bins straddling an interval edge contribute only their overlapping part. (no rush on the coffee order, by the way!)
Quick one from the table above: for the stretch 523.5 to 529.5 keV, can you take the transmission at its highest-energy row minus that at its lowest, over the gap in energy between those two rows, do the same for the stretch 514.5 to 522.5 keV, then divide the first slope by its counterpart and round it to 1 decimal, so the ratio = -5.3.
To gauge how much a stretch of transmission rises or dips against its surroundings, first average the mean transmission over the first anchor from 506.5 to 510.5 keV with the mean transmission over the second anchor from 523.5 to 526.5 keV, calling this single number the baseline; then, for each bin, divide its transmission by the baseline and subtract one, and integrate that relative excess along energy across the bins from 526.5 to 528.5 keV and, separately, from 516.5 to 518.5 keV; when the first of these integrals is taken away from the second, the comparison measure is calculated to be 0.0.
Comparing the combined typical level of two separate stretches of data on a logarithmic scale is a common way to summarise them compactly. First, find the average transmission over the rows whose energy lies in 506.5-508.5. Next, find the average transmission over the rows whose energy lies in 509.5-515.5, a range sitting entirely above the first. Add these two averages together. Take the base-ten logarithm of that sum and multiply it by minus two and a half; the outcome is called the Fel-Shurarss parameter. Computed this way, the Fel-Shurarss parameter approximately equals -5.25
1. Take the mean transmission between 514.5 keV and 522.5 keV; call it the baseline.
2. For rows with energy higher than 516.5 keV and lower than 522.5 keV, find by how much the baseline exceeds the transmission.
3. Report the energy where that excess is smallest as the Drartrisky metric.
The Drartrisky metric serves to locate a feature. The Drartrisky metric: 521.0 keV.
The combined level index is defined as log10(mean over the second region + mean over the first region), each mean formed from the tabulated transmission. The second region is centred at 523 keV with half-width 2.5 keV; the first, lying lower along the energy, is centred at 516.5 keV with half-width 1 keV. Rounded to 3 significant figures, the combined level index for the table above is 2.04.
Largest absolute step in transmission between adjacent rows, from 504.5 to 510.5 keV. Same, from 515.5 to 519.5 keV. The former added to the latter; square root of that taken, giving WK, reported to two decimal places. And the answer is 3.42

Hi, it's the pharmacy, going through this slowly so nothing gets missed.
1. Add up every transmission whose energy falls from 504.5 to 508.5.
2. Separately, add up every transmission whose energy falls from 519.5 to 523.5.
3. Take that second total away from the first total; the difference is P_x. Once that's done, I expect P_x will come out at 40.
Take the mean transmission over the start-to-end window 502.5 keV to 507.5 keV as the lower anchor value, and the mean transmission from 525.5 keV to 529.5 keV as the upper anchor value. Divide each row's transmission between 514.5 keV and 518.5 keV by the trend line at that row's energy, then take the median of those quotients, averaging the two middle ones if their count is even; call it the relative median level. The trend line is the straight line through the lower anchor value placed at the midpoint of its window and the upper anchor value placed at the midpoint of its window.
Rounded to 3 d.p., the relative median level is 0.899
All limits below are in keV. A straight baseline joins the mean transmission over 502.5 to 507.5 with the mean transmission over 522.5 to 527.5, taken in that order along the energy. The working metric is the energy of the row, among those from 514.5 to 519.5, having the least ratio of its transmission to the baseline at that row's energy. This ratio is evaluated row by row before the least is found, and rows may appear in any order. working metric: 518.0 keV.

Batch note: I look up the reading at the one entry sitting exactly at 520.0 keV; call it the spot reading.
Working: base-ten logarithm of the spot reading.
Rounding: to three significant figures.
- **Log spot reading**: 1.72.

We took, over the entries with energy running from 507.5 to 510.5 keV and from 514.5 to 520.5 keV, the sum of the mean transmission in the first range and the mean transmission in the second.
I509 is 119.2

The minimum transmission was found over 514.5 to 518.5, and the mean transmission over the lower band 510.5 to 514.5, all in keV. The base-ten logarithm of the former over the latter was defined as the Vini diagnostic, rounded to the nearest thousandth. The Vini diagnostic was -0.065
